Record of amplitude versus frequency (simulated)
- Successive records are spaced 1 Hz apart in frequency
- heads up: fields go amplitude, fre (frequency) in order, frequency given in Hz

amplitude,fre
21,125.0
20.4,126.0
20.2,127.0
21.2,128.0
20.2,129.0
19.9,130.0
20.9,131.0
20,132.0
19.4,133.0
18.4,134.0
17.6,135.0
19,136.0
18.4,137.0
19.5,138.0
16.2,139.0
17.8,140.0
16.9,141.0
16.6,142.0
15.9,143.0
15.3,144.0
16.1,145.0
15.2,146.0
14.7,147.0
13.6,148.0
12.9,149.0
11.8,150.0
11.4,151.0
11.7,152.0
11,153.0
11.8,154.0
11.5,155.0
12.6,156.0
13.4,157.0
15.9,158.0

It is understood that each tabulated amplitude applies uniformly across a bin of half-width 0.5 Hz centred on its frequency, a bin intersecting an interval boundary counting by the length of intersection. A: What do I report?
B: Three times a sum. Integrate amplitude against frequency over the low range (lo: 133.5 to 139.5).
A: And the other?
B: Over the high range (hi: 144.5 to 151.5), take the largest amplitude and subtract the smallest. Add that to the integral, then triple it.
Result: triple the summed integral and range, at 341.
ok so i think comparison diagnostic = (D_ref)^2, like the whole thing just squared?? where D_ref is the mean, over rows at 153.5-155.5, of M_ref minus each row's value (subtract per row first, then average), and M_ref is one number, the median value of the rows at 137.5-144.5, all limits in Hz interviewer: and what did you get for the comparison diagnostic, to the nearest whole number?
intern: 25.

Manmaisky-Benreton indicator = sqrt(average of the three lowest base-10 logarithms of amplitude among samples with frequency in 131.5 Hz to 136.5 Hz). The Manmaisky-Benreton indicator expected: 1.12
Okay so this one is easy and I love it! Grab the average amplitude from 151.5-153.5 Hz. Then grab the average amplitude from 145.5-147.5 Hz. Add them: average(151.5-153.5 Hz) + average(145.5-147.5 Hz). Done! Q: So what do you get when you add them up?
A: 26.3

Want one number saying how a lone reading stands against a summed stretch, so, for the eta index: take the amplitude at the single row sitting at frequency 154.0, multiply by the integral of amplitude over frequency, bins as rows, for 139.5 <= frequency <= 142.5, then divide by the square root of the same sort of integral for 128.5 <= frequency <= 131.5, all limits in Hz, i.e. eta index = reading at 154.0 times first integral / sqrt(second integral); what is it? 78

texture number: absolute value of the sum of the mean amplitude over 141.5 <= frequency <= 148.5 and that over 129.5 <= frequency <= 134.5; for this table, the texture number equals 35.1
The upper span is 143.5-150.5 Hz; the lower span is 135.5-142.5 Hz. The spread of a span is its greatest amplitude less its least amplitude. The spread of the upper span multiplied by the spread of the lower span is 14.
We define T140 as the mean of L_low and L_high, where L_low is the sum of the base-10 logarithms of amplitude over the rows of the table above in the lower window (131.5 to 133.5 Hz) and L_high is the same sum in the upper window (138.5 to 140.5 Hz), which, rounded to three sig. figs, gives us 2.52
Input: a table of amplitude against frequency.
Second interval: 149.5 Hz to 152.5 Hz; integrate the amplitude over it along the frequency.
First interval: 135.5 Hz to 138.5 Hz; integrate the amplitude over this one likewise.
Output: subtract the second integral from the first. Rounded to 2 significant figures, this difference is 22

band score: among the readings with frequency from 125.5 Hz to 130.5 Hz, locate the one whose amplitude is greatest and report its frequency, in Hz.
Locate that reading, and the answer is 128.0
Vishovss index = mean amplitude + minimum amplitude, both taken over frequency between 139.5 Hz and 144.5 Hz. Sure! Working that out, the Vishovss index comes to 32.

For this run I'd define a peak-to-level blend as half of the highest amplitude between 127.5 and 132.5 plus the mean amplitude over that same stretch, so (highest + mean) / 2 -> 21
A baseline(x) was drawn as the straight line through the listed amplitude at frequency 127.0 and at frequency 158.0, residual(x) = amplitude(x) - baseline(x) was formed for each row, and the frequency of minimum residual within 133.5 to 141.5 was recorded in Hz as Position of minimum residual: 139.0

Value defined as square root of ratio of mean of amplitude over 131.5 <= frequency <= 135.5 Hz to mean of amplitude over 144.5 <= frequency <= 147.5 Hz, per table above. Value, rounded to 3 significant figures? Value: 1.11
